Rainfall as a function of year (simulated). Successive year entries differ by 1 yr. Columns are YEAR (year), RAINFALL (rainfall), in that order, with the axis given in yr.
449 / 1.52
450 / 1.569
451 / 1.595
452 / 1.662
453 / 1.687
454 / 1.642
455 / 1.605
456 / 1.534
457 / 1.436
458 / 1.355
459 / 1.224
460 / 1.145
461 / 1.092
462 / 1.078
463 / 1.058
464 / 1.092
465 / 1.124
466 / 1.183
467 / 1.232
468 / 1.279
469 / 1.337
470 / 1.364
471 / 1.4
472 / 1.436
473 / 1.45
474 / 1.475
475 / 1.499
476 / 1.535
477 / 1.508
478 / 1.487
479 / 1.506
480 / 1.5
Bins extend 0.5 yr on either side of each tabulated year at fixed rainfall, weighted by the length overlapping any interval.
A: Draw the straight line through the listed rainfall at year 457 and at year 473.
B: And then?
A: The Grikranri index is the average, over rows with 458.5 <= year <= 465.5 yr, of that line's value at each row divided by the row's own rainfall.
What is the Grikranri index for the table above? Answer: 1.29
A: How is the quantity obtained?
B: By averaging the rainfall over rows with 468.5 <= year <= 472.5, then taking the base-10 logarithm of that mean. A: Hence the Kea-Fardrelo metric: 0.141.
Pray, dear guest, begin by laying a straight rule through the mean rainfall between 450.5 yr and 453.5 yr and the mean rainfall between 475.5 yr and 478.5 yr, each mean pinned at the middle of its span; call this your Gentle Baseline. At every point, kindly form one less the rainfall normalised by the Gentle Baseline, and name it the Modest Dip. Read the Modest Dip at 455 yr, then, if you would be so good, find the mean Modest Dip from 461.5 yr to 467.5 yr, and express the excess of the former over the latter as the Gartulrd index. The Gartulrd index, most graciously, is -0.3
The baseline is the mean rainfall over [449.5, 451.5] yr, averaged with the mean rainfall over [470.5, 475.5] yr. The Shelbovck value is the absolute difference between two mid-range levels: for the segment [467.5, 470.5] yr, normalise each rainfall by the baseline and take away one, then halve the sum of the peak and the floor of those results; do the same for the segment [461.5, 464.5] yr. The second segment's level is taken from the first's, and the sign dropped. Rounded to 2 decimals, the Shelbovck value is 0.16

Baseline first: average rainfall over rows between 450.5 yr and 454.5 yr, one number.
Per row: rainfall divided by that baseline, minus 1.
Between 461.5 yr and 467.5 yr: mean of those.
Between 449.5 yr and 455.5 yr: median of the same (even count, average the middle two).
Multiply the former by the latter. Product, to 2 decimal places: 0.00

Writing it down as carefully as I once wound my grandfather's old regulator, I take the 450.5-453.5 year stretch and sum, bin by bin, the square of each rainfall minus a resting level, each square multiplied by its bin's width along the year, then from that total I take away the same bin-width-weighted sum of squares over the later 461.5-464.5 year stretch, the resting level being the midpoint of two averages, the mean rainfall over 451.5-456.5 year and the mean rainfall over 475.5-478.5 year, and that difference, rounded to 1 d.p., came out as -0.7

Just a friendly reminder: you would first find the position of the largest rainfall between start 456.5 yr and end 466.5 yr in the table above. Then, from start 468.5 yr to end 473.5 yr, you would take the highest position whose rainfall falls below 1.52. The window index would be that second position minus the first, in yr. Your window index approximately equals 16 yr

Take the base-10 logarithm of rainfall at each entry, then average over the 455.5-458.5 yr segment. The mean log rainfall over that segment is 0.16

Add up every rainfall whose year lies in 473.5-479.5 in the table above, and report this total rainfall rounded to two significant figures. 9.0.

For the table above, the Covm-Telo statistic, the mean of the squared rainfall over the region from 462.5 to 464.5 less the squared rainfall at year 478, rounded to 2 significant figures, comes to -1.1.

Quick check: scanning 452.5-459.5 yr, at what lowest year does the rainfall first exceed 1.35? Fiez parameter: 453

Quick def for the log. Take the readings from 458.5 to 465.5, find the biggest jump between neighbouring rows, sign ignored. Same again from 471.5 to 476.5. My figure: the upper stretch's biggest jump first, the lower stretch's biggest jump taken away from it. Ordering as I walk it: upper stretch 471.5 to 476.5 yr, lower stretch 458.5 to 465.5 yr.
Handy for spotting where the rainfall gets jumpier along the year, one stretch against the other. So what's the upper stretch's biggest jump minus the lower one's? -0.0430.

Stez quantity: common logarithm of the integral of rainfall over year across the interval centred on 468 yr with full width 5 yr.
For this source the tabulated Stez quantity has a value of 0.81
